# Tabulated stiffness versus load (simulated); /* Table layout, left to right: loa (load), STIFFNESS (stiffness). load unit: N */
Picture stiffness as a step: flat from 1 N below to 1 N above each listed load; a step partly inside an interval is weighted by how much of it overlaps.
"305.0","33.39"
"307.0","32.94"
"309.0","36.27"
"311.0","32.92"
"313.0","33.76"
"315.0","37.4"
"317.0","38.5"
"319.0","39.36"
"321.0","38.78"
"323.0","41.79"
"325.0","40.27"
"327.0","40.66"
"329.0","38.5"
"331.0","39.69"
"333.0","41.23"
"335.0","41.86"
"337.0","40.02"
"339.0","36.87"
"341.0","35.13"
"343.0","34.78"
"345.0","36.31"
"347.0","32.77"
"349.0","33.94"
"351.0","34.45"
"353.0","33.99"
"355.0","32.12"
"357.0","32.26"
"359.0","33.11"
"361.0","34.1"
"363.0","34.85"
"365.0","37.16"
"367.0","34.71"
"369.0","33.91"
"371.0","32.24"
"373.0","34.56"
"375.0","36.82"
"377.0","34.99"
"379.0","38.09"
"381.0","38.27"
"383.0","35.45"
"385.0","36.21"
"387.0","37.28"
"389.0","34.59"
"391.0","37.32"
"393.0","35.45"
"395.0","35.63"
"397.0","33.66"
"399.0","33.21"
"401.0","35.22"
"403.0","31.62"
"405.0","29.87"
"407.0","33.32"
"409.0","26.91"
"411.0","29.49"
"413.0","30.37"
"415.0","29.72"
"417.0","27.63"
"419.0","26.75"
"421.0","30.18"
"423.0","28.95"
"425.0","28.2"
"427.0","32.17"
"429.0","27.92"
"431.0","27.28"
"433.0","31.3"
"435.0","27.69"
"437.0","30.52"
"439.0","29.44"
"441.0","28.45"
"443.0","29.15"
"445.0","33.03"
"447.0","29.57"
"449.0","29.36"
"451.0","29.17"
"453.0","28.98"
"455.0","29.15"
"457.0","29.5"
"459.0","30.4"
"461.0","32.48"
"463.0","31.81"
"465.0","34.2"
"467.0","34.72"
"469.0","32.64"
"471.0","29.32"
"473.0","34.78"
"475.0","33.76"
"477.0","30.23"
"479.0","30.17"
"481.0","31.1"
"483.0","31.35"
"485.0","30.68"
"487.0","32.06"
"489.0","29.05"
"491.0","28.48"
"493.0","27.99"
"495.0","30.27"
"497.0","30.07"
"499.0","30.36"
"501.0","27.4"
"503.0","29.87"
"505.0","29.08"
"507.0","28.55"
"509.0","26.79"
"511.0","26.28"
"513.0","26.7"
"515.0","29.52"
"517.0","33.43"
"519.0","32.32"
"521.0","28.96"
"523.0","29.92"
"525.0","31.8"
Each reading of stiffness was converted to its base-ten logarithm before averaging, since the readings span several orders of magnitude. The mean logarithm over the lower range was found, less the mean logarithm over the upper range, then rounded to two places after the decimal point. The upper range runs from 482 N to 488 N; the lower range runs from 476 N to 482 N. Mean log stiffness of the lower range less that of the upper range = -0.01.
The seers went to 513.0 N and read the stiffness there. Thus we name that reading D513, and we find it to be 26.7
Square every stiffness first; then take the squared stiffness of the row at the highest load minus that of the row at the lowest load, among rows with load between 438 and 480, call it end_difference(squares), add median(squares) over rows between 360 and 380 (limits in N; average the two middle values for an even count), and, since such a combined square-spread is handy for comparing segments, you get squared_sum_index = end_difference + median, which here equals 1253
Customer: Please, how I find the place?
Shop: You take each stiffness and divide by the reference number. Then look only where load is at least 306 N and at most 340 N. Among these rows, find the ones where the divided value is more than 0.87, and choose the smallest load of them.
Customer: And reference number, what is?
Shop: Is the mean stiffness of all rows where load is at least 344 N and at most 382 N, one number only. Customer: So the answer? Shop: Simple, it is 307.0 N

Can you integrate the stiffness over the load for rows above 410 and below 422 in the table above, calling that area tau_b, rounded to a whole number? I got 348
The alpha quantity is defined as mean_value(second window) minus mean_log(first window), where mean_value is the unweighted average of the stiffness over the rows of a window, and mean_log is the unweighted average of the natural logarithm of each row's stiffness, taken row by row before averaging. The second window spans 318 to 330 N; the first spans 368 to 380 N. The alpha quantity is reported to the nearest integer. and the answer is 36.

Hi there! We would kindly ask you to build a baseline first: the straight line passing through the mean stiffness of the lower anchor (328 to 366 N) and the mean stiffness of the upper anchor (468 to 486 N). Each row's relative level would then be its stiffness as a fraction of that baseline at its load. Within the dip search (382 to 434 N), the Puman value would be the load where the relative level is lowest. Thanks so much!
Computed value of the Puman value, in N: 409.0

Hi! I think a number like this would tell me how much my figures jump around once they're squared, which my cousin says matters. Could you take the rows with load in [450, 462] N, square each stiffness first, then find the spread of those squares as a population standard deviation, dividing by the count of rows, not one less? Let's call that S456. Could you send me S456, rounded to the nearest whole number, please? 75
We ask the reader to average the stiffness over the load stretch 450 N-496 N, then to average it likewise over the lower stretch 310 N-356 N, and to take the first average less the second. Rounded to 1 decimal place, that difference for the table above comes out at -6.2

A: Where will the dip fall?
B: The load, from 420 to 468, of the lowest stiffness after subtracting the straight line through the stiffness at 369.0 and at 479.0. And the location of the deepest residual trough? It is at 431.0 N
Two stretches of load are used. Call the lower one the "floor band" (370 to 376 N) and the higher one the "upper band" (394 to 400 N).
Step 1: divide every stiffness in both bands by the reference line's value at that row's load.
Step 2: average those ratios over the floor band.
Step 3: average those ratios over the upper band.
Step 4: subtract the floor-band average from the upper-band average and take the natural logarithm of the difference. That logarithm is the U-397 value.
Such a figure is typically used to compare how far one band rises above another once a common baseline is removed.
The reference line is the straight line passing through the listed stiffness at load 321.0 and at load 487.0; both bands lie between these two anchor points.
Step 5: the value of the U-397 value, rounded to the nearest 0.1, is -4.2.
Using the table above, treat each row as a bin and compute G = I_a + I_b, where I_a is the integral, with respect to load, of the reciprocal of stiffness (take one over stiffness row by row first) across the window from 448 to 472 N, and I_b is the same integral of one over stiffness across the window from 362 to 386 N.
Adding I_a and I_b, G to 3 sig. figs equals 1.45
